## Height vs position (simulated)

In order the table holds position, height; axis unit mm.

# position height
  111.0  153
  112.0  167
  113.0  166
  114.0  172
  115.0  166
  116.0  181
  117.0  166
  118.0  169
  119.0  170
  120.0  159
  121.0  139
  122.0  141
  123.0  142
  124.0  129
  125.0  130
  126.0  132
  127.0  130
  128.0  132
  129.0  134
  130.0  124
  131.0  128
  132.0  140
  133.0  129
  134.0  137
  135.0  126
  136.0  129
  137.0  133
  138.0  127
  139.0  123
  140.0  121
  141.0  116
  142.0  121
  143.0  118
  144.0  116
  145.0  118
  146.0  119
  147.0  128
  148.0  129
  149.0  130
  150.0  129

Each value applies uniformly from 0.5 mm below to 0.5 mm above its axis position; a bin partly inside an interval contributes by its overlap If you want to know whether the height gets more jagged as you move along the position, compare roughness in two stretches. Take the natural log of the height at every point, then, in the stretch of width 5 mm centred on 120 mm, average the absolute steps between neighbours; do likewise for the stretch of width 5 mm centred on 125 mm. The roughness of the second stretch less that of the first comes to -0.022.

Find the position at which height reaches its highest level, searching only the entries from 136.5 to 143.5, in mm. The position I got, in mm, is 137.0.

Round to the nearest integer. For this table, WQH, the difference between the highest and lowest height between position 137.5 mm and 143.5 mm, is 11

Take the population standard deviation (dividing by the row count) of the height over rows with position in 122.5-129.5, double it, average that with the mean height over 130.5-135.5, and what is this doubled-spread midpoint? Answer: 70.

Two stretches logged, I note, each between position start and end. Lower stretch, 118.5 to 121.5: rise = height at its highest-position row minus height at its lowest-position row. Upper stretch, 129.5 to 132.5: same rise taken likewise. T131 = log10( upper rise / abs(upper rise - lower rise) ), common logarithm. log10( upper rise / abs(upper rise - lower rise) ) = -0.5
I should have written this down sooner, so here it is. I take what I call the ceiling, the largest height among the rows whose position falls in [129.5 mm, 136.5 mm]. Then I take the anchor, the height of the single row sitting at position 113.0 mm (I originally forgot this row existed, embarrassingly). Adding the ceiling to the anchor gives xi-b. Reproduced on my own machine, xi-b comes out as 306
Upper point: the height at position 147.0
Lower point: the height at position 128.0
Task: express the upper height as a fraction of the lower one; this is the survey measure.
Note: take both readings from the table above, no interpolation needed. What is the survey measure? 0.97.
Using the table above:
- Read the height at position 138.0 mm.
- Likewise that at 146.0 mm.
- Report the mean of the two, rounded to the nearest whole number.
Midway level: 123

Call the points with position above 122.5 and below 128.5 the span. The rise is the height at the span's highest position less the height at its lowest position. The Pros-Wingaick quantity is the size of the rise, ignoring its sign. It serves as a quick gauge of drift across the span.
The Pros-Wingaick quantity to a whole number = 10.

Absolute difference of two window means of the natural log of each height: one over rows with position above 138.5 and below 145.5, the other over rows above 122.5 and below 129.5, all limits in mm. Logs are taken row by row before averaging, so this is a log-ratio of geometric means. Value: 0.11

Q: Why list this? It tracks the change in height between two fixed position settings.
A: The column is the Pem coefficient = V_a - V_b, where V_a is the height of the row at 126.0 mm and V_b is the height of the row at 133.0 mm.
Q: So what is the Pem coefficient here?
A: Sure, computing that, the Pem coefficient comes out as 3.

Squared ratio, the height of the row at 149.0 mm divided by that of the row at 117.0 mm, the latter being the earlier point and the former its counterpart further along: 0.61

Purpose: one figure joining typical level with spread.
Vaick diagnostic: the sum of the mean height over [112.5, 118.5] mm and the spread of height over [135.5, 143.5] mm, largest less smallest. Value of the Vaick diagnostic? 187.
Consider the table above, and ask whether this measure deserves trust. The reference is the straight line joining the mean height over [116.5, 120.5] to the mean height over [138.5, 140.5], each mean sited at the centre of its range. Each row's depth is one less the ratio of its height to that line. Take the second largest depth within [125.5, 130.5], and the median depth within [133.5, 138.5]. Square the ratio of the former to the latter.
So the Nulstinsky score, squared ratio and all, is 68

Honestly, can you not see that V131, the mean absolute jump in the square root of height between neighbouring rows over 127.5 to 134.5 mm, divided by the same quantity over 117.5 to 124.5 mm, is 1.0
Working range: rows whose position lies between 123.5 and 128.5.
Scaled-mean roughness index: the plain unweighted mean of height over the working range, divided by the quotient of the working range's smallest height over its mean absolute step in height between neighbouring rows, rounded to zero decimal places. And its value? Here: 2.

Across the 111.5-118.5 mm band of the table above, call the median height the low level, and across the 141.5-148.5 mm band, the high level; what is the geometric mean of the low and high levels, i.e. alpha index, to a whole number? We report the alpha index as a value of 141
